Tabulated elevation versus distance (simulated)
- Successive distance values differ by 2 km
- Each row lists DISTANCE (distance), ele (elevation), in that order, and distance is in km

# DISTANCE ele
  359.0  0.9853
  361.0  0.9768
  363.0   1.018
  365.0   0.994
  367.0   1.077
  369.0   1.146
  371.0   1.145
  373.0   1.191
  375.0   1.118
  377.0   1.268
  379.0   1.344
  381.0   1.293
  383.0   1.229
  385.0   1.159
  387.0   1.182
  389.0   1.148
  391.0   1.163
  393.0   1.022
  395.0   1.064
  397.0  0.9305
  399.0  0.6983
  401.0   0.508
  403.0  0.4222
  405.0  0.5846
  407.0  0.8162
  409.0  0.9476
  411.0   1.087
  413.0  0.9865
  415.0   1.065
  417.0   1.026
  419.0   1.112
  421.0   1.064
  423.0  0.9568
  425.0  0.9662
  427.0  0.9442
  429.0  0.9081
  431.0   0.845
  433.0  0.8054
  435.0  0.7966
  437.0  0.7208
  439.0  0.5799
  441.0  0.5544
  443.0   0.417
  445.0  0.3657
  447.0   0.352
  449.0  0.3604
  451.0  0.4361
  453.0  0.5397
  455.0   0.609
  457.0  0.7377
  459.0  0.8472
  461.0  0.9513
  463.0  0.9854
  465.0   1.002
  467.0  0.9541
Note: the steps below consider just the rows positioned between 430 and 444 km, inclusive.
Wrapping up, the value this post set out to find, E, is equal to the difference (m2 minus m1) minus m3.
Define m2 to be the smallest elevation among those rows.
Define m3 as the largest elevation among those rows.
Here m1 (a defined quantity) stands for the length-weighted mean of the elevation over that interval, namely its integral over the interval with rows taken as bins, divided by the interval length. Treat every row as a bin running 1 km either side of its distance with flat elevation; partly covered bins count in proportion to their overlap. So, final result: -1.10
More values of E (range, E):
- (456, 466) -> -1.17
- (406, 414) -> -1.23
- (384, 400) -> -1.53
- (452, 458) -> -0.83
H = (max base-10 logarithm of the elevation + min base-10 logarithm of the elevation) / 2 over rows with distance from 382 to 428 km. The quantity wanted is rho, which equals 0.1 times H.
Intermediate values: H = -0.14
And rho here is -0.014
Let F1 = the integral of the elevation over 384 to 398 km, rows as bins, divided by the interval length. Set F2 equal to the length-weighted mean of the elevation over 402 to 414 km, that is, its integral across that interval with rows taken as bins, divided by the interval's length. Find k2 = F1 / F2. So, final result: 1.36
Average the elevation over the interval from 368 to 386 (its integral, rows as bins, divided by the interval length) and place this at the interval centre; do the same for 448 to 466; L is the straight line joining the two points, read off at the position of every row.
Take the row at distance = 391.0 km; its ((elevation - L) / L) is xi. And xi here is 0.0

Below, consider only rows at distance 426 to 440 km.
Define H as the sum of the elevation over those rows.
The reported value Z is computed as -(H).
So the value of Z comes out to -5.6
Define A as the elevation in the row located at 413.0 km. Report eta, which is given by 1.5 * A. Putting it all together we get 1.48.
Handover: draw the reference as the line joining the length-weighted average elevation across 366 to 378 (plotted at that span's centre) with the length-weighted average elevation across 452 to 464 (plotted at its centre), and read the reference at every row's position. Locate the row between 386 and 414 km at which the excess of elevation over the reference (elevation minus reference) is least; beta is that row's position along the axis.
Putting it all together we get 403.0 km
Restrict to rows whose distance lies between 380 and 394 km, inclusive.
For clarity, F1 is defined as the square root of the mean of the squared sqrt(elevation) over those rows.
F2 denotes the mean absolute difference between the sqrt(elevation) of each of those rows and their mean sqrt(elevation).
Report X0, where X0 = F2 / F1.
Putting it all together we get 0.023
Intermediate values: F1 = 1.08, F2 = 0.025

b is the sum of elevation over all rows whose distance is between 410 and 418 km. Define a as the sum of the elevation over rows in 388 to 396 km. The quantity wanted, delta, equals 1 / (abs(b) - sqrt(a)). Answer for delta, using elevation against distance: 0.48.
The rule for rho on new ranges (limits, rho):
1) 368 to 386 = 0.009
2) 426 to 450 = -0.024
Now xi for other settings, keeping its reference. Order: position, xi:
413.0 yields 0.0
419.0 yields 0.2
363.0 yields -0.2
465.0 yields 0.5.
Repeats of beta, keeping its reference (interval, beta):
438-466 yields 447.0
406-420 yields 407.0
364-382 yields 365.0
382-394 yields 393.0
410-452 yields 447.0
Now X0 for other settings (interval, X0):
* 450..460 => 0.099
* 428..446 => 0.129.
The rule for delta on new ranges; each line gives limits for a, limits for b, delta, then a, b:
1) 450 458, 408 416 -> 0.39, 2.3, 4.1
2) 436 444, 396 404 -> 0.95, 2.3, 2.6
